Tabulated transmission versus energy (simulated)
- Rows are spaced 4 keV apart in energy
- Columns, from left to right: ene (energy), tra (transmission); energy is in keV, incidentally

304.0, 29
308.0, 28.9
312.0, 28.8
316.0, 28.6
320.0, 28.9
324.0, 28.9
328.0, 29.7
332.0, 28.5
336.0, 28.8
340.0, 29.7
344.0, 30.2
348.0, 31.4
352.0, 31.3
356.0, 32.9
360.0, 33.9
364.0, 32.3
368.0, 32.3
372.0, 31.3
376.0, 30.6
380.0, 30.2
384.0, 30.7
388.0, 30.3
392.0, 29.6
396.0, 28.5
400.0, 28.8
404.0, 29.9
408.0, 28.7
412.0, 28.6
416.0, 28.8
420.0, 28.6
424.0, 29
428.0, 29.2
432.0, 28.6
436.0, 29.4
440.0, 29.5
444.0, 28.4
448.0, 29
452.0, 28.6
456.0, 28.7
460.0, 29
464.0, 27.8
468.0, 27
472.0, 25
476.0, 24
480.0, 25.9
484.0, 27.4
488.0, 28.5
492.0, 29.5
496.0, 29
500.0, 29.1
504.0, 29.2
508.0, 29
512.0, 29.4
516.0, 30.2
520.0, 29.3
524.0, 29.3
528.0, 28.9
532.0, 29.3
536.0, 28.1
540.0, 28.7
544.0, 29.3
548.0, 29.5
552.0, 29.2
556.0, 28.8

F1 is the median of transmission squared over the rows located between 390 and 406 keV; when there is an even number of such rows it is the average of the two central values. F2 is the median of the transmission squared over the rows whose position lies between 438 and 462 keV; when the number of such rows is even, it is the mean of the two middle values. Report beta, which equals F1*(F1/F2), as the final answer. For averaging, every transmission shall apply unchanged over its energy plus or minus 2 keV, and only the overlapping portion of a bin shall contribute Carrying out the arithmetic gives 874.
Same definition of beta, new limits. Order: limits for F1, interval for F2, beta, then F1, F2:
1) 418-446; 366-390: 753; 841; 939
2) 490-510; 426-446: 841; 847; 853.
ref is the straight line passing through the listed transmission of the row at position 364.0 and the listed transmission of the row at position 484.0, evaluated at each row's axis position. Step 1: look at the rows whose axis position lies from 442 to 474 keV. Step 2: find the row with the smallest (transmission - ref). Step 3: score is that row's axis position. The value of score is 472.0 keV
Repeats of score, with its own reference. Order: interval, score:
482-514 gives 484.0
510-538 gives 536.0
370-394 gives 392.0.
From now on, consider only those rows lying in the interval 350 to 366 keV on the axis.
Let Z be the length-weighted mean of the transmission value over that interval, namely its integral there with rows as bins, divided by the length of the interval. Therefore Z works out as 32.6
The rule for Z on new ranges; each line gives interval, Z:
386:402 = 29.3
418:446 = 29.0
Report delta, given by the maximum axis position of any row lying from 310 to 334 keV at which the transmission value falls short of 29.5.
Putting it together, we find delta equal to 332.0 keV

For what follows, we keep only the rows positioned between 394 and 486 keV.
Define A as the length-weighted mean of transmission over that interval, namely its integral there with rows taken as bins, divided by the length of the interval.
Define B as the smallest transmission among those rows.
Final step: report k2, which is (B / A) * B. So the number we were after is 20.4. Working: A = 28.2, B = 24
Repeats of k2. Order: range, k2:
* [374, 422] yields 27.6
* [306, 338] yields 28.1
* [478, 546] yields 23.3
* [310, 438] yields 27.2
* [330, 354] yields 27.1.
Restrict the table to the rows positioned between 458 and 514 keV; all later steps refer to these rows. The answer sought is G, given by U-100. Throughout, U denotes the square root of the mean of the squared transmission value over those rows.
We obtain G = -72.1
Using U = 27.9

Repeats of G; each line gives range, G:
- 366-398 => -69.5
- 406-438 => -71.1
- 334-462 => -70.1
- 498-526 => -70.6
